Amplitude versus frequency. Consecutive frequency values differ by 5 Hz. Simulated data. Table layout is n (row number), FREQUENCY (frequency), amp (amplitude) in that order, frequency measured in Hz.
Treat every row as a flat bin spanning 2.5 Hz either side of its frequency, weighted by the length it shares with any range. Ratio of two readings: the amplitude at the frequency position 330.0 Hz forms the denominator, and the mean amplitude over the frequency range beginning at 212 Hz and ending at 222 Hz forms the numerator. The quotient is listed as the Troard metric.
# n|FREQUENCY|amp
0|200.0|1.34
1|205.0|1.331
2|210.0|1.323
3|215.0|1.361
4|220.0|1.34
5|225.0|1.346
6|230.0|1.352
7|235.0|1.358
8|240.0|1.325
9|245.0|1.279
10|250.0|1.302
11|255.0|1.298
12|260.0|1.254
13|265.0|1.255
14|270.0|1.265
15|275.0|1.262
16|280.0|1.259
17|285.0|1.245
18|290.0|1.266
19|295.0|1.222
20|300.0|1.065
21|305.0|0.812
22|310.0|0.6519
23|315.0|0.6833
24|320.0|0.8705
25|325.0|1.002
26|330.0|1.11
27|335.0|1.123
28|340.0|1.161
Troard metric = 1.22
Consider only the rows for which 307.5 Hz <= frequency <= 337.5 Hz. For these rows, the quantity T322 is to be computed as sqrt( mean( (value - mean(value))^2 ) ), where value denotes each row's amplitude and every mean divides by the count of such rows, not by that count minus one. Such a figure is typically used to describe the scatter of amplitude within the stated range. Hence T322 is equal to 0.19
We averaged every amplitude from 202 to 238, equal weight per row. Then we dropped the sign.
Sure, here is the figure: 1.34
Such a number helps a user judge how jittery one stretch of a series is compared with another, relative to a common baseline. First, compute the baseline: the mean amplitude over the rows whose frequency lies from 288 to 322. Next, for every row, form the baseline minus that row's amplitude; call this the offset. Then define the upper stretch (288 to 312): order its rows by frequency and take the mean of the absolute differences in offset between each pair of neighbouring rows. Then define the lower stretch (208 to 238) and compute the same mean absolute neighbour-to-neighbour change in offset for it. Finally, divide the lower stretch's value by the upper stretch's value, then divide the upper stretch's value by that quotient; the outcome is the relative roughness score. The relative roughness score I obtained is 1.5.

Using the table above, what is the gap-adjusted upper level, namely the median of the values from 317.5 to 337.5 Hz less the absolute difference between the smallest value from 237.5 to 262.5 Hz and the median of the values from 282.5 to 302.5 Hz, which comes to 1.04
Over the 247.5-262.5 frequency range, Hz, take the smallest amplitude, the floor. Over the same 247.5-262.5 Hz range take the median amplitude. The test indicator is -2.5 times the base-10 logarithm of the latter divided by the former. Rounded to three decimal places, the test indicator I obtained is -0.037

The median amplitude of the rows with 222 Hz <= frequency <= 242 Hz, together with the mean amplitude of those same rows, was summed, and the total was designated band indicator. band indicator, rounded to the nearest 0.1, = 2.7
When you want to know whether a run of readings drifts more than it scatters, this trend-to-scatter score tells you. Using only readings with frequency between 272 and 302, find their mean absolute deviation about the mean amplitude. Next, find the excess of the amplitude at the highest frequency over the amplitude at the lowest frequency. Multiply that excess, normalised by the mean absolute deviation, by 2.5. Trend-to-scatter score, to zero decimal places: -10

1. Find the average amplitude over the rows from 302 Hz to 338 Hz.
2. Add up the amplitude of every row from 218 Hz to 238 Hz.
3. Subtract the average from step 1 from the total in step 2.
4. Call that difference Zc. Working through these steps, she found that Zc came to 4.5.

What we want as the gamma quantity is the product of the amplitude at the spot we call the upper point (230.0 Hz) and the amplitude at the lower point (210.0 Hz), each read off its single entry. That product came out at 1.8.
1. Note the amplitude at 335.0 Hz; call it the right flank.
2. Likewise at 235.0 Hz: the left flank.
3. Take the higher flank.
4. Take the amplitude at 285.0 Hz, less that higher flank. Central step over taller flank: -0.11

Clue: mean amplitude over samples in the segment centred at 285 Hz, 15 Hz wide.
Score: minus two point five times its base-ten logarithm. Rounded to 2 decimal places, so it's -0.25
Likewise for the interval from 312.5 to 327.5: 0.17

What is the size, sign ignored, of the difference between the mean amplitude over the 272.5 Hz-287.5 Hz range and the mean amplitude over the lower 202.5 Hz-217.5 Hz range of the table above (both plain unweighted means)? 0.08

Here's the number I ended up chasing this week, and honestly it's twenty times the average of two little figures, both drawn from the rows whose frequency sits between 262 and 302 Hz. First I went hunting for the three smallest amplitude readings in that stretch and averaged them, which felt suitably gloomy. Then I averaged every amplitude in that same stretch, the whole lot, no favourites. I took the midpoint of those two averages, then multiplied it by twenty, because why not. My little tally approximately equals 24.1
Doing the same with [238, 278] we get 25.4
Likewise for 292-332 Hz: 16.4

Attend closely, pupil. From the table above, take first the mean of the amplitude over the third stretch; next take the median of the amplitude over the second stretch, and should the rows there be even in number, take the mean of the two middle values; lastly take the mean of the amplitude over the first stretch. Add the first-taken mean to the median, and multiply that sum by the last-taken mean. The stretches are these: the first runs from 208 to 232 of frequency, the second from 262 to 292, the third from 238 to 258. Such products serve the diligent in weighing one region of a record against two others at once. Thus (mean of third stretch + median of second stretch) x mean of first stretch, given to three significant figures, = 3.44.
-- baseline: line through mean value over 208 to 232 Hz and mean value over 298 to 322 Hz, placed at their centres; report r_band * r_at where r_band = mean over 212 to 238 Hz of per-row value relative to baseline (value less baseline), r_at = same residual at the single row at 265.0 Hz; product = 0.006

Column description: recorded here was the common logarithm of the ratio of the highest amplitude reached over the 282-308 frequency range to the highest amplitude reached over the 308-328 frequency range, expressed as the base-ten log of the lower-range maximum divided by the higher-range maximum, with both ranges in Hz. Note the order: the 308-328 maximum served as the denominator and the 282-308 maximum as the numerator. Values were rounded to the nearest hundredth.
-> 0.10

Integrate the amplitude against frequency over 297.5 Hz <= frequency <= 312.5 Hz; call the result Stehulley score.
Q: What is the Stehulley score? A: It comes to 12.6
